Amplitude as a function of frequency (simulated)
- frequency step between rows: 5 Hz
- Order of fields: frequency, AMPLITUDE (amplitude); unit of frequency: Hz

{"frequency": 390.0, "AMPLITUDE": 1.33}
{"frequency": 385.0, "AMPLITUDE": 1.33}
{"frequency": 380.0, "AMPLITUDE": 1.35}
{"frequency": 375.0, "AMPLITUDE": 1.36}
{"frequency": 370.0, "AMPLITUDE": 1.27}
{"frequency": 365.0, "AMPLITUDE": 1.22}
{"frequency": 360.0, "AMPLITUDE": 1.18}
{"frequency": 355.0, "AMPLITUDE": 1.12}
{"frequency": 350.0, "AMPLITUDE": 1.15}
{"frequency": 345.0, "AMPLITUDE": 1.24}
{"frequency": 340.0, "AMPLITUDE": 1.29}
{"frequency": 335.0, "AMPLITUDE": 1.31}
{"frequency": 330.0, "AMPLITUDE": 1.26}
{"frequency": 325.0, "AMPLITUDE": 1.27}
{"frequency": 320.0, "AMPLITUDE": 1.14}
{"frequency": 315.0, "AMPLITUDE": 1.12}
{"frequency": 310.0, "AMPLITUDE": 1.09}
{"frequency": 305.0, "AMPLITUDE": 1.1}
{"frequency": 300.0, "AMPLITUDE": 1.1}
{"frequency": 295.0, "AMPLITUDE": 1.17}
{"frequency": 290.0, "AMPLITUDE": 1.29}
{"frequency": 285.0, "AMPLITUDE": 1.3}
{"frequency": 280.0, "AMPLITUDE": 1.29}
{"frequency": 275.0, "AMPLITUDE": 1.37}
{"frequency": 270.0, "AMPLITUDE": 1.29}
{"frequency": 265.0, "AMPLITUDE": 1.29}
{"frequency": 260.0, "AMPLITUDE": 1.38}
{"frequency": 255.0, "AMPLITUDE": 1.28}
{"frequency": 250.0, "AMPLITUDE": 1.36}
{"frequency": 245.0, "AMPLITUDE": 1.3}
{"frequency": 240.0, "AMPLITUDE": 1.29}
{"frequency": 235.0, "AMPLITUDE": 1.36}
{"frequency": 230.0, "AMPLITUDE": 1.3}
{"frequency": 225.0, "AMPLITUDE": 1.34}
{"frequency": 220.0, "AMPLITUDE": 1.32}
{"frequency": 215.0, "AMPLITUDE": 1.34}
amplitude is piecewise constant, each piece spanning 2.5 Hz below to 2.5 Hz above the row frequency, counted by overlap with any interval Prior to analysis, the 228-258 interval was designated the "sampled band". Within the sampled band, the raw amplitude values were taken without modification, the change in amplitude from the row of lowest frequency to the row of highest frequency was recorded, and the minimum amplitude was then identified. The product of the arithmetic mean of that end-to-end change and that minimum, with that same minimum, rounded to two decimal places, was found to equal 0.81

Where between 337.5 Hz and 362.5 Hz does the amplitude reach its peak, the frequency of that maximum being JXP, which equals 340.0 Hz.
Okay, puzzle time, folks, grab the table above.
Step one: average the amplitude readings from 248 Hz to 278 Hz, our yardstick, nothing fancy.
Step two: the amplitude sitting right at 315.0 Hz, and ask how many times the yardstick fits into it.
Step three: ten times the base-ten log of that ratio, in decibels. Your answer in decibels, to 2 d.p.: -0.74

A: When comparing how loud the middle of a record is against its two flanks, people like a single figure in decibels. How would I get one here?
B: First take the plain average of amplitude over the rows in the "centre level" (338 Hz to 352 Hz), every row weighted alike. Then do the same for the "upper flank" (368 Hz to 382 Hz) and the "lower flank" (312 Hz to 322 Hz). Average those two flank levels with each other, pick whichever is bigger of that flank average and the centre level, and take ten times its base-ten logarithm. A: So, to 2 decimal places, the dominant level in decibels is 0.89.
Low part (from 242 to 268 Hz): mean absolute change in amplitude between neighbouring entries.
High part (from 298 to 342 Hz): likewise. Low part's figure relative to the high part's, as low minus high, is 0.049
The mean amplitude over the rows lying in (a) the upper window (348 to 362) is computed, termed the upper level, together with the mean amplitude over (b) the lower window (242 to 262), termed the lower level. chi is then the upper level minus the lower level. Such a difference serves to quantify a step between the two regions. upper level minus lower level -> -0.18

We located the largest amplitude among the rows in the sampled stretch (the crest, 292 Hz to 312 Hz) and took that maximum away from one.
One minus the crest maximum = -0.17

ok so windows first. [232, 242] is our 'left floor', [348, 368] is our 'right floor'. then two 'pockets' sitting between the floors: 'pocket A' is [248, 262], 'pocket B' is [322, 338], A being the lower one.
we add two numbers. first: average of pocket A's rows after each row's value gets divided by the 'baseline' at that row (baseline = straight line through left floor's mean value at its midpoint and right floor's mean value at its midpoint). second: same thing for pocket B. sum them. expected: 2.09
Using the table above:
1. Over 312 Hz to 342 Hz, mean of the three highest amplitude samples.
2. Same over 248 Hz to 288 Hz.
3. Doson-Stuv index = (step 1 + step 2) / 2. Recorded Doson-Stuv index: 1.33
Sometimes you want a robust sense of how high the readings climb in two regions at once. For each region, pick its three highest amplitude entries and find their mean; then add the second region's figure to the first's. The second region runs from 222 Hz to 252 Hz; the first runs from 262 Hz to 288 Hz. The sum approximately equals 2.67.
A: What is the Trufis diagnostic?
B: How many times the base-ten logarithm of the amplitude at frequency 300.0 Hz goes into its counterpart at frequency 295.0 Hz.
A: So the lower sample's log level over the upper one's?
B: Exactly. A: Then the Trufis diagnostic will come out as 1.6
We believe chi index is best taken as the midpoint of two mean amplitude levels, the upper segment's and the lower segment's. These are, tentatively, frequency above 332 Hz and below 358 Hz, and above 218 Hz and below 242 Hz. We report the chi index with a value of 1.27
